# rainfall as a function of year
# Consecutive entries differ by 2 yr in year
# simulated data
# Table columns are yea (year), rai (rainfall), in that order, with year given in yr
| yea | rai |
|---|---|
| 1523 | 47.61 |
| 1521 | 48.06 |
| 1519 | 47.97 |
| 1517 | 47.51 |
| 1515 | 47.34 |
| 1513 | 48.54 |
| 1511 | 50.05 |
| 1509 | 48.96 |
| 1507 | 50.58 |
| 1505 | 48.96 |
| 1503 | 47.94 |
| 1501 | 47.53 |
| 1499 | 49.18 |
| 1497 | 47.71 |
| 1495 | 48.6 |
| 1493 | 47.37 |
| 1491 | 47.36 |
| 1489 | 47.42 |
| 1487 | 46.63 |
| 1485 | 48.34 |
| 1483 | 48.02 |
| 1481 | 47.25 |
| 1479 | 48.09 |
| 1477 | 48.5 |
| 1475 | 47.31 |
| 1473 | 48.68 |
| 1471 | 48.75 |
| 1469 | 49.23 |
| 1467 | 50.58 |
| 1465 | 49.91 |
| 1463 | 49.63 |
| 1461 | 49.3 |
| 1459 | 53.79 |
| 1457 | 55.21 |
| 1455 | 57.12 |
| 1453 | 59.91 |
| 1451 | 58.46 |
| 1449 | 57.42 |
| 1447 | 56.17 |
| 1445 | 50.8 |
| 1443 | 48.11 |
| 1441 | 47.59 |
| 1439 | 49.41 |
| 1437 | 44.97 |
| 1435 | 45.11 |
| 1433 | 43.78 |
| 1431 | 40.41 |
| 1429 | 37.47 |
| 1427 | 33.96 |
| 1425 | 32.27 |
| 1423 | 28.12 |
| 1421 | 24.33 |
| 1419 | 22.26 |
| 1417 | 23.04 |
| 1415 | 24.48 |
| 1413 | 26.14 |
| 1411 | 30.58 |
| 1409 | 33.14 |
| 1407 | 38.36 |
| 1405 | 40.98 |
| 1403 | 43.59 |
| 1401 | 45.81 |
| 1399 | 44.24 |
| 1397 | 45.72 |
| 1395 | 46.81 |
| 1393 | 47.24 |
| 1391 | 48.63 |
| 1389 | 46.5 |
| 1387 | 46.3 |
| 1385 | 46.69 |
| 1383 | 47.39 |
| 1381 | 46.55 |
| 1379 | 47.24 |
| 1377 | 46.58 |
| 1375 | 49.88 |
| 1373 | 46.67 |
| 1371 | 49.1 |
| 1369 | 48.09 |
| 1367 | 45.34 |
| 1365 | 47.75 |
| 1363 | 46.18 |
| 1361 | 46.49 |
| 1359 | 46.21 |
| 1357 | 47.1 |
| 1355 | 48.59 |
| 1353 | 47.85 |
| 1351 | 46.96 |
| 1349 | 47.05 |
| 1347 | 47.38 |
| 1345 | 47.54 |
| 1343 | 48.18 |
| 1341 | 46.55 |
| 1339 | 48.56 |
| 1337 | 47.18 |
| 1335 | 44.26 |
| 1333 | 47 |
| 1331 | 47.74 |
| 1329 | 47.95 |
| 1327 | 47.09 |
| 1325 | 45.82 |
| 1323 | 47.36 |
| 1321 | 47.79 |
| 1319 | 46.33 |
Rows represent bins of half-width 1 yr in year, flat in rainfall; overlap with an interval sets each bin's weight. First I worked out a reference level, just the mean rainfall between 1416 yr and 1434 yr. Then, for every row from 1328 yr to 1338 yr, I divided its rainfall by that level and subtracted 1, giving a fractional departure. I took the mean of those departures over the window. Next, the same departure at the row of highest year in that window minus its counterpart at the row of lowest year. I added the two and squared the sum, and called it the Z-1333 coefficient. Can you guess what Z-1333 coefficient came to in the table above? 0.20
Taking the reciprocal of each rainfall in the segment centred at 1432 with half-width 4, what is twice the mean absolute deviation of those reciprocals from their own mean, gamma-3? 0.0032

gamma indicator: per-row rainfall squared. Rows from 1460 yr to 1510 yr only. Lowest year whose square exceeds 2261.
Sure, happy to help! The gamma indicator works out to 1461 yr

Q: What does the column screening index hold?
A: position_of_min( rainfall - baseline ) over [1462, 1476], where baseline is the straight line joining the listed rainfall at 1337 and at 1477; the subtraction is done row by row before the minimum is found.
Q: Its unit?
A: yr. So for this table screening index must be 1475 yr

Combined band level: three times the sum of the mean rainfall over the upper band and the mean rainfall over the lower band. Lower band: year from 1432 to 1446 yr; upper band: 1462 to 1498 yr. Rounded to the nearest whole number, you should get 286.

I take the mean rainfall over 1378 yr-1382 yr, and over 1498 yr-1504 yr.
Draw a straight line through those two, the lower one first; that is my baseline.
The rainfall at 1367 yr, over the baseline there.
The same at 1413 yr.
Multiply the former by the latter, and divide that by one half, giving 1.07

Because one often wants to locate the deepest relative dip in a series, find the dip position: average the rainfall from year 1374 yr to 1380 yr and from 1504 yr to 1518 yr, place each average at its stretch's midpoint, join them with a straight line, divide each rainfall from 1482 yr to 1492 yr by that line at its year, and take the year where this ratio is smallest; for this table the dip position 1487 yr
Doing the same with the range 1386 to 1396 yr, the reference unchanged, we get 1387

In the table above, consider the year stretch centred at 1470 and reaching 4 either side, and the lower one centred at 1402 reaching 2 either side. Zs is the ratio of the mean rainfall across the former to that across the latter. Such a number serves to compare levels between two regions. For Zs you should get 1.10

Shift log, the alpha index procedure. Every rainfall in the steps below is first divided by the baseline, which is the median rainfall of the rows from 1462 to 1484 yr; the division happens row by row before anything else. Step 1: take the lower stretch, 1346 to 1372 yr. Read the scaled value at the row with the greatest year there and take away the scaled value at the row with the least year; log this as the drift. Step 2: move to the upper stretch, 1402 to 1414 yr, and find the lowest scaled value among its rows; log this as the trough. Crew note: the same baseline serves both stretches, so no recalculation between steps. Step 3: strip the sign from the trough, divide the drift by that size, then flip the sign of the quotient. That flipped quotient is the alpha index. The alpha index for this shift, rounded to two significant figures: -0.066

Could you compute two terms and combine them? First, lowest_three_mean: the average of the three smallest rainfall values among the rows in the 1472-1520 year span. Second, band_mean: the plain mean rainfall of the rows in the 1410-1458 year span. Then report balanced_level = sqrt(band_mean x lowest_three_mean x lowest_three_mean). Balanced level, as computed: 303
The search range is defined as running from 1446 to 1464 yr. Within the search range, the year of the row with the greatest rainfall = 1453 yr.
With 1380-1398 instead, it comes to 1391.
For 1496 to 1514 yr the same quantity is 1507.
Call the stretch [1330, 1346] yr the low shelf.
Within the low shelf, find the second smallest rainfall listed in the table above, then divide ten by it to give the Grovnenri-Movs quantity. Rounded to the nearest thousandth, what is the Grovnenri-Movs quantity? 0.215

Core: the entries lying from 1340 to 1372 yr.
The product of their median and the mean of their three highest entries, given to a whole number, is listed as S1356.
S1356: 2297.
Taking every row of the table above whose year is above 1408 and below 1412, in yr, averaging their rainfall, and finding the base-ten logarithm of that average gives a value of 1.503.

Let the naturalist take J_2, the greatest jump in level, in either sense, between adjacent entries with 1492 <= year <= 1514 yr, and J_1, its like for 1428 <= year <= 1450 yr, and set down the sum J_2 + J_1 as 7.0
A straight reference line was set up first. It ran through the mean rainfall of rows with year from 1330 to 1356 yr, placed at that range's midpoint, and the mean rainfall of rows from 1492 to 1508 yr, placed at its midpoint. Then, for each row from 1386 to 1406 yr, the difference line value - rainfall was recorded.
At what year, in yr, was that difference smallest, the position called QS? 1391 yr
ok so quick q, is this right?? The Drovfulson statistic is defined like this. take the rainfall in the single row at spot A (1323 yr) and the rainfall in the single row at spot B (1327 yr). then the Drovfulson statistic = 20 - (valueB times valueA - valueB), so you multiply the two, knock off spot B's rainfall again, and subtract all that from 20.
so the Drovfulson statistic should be -2163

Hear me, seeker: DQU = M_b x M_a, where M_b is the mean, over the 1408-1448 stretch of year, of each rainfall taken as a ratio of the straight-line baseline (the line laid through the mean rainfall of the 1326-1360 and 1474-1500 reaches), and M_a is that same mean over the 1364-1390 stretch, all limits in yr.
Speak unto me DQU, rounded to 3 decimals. 0.777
